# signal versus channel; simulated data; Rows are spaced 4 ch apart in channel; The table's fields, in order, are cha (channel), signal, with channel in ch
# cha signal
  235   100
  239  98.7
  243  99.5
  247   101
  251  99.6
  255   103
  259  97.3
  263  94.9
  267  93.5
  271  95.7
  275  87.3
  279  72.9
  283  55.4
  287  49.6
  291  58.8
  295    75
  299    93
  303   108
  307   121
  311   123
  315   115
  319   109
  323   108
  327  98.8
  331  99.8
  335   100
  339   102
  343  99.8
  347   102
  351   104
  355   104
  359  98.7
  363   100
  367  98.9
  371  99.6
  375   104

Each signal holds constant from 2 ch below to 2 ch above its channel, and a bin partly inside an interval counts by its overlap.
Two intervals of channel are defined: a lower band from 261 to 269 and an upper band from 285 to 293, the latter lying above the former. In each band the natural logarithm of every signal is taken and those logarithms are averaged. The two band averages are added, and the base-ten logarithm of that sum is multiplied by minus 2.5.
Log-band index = -2.33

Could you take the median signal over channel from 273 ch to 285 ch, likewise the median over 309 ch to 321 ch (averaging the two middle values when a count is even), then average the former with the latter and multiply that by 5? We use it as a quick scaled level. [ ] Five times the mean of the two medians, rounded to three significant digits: 470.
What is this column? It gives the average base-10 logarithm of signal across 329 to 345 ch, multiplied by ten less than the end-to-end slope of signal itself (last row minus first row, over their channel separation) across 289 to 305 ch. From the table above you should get -11.8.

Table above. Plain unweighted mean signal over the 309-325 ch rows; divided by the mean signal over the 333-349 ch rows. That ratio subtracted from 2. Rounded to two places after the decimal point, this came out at 0.87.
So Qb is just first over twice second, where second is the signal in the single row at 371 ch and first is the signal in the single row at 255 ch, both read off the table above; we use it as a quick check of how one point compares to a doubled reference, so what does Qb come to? 0.52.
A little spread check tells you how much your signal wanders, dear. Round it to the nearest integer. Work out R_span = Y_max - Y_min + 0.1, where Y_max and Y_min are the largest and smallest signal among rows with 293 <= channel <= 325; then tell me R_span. 48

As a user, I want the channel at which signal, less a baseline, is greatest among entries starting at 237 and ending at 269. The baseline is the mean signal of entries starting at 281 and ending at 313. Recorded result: 255 ch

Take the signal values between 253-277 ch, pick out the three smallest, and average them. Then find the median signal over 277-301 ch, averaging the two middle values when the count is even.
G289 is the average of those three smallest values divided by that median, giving 1.40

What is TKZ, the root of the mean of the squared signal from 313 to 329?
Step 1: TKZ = 108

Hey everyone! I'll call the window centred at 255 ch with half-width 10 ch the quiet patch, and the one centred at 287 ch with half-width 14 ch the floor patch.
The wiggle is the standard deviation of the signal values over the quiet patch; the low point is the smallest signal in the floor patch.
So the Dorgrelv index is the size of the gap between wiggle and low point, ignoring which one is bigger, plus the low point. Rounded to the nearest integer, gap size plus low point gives 96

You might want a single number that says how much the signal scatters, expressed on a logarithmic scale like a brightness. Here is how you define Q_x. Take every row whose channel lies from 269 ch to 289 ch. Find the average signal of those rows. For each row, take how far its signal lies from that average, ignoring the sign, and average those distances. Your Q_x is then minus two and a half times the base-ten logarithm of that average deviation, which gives -3.0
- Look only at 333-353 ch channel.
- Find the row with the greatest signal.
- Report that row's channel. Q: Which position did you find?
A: 351 ch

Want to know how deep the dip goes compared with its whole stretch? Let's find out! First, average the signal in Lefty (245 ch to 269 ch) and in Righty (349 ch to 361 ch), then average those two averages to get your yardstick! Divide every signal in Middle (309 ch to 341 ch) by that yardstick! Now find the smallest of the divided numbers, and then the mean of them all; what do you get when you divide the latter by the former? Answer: 1.08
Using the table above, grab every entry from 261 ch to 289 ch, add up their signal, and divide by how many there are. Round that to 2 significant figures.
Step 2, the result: 78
